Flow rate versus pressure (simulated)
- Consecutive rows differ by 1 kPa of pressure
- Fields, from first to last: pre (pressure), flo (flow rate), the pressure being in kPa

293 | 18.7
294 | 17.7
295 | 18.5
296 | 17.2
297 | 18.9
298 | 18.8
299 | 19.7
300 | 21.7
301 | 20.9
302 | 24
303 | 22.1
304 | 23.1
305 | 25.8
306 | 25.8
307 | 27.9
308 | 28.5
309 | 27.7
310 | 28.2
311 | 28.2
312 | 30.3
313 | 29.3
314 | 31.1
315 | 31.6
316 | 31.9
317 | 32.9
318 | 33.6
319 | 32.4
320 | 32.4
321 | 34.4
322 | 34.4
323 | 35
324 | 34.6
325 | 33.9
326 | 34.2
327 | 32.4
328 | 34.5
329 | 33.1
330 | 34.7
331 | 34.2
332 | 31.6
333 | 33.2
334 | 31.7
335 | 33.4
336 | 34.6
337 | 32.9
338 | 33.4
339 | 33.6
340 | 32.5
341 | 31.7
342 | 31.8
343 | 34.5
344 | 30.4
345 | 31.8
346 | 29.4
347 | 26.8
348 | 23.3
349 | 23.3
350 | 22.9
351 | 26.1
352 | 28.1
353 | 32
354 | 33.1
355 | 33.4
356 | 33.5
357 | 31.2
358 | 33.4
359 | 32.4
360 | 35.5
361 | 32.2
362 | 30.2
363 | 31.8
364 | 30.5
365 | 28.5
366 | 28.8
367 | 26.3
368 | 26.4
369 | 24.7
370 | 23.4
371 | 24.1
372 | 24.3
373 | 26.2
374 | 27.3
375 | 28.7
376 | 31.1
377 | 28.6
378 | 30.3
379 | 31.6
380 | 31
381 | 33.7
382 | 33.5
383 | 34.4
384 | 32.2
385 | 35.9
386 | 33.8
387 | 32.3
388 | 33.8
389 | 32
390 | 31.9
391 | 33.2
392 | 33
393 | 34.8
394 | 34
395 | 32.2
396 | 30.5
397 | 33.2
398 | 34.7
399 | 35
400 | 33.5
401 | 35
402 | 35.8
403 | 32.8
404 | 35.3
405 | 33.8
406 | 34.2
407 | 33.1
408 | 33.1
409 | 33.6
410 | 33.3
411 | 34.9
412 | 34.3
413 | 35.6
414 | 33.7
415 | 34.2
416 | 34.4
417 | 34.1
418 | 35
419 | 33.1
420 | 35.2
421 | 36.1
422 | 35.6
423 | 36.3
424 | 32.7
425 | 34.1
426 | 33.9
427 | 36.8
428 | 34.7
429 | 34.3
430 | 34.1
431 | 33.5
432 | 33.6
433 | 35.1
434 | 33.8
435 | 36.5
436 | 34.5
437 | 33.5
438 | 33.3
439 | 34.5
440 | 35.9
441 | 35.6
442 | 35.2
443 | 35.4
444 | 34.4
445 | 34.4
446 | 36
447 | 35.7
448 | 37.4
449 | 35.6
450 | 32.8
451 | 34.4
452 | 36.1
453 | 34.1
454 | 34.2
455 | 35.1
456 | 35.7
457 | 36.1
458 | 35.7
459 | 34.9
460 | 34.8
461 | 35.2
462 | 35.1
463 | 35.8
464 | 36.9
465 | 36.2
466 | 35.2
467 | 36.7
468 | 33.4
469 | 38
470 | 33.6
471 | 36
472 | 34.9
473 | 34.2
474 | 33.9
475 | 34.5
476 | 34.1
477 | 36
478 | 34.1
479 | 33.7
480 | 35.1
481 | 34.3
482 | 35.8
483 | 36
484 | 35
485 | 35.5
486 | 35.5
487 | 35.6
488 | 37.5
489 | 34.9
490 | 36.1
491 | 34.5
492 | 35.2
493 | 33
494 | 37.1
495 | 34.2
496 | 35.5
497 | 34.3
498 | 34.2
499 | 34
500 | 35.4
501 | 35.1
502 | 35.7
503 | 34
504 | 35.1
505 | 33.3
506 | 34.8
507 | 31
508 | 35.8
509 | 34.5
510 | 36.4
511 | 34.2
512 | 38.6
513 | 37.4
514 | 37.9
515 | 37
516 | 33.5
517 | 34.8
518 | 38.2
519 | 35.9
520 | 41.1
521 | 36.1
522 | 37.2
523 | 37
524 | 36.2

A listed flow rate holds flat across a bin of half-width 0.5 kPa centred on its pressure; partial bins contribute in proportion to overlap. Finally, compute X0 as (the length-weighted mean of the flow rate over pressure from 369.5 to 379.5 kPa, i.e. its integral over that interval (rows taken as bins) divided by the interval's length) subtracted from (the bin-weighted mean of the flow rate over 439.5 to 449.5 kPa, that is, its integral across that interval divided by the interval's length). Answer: 8.0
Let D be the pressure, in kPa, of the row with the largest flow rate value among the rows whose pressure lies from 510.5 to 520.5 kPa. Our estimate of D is 520 kPa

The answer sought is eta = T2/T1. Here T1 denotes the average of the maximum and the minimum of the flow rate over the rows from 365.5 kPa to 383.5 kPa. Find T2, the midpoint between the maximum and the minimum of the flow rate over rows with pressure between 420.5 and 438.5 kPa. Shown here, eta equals 1.20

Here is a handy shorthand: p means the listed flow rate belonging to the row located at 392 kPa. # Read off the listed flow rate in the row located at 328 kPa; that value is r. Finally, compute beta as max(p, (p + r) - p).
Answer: 34.5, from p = 33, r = 34.5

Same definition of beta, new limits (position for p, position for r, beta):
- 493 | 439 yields 34.5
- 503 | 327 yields 34.0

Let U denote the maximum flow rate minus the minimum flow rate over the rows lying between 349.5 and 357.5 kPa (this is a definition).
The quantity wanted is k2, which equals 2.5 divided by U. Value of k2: 0.2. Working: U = 10.6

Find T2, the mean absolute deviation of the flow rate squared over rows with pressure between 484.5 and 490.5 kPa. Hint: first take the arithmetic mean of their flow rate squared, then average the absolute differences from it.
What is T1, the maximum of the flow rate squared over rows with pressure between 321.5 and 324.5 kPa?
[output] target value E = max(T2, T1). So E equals 1225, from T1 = 1225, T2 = 46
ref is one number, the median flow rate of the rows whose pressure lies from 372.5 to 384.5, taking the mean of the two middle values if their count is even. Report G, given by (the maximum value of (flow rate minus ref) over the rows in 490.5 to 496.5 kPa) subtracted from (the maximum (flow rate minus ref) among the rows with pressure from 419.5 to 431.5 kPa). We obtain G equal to -0.3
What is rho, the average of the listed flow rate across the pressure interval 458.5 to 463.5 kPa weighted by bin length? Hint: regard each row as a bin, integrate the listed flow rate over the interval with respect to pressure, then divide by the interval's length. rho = 35.2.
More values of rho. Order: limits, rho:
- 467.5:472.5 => 35.2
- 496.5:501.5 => 34.6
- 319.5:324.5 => 34.2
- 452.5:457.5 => 35.0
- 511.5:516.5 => 36.9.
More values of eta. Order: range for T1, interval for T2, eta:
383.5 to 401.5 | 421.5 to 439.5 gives 1.05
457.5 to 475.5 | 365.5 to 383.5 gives 0.81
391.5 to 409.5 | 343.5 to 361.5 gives 0.88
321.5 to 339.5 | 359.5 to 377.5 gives 0.88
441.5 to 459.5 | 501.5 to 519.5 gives 0.99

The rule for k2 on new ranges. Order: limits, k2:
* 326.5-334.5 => 0.8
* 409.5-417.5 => 1.1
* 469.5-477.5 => 1.0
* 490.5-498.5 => 0.6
